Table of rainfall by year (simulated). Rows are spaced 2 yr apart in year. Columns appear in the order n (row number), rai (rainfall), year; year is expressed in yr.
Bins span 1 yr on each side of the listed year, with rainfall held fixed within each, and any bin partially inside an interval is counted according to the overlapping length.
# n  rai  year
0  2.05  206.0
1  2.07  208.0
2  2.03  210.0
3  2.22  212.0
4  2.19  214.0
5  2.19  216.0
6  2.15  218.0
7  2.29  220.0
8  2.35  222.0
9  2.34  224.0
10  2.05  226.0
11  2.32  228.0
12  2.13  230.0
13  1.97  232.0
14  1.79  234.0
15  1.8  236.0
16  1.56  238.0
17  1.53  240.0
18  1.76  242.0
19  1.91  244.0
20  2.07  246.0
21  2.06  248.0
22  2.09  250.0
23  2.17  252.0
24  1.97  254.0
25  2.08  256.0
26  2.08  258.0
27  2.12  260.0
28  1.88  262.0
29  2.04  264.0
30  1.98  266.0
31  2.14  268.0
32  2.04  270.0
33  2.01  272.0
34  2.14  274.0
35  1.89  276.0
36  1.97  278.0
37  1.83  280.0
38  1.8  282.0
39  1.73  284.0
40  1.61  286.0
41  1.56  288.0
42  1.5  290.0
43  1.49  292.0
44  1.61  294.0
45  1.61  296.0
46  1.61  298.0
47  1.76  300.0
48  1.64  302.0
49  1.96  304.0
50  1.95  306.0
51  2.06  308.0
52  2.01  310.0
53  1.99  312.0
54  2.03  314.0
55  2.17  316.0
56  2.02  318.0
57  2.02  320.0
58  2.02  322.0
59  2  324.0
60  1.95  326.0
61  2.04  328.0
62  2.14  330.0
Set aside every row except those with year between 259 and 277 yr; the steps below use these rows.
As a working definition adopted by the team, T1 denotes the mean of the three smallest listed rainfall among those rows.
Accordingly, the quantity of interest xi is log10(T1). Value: 0.28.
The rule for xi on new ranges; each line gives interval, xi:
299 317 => 0.25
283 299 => 0.18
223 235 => 0.29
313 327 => 0.30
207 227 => 0.31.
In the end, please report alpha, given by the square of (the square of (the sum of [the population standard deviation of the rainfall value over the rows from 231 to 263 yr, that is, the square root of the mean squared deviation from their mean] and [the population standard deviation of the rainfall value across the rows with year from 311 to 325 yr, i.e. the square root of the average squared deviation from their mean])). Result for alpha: 0.004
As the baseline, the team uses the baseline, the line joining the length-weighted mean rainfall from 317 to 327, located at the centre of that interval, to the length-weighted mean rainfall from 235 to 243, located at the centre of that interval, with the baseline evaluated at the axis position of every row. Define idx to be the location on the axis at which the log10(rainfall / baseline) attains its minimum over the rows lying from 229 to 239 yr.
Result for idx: 238.0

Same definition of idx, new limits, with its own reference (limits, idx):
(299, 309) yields 302.0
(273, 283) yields 282.0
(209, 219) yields 210.0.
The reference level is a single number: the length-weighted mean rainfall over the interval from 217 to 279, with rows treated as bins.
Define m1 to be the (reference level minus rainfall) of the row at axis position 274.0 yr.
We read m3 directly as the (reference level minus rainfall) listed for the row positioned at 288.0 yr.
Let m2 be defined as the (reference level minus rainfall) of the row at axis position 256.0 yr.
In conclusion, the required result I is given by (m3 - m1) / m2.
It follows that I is -10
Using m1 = -0.12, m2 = -0.06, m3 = 0.46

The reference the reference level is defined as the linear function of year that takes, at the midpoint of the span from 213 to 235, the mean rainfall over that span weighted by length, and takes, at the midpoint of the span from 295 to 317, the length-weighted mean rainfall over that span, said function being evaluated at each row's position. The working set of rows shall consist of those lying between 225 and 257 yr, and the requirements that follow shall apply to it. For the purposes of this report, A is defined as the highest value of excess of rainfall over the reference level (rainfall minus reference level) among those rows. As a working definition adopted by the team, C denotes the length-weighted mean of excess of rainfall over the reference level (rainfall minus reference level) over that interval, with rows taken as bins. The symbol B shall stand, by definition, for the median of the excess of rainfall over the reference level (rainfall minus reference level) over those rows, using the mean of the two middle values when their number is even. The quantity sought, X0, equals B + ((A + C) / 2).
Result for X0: -0.09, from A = 0.17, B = -0.10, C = -0.15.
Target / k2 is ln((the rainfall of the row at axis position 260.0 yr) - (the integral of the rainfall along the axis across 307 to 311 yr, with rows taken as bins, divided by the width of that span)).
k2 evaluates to -2.5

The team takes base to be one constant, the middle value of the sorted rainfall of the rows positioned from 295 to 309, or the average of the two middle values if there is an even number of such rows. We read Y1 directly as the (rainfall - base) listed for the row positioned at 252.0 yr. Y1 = 0.41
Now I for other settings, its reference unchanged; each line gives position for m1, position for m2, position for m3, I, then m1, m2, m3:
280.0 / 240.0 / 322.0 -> 0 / 0.19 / 0.49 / 0.00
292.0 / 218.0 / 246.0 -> 5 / 0.53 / -0.13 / -0.05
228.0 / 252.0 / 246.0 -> -2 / -0.30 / -0.15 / -0.05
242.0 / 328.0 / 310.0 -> 14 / 0.26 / -0.02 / 0.01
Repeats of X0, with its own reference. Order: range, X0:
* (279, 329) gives 0.19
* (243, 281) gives 0.07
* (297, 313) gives 0.14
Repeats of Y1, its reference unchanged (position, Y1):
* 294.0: -0.15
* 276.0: 0.13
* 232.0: 0.21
